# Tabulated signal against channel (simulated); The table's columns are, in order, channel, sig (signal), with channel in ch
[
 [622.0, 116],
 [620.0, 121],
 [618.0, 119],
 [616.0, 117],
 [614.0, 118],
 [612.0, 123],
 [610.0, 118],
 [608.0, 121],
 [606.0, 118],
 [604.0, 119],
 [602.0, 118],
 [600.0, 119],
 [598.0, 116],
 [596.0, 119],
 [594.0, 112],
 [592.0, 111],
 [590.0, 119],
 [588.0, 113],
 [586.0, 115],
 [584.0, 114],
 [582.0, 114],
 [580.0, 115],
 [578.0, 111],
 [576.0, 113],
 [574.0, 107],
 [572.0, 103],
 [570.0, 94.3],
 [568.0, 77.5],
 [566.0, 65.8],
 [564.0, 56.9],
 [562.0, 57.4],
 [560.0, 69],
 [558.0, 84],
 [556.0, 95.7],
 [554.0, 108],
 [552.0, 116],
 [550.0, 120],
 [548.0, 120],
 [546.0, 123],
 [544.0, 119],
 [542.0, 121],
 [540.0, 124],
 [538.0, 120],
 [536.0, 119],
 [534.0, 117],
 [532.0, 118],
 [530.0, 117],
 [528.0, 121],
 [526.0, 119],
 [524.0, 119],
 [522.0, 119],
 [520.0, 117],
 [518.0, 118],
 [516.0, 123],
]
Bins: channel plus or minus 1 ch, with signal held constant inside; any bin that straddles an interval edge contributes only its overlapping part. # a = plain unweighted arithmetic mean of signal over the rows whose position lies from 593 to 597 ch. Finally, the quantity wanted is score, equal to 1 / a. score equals 0.0087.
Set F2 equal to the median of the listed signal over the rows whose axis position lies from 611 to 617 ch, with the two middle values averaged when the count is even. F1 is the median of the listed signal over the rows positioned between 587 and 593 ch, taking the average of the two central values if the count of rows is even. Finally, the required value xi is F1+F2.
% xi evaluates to 231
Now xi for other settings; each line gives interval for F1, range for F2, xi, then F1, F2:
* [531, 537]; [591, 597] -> 230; 118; 112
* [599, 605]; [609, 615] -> 237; 119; 118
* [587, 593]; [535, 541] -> 233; 113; 120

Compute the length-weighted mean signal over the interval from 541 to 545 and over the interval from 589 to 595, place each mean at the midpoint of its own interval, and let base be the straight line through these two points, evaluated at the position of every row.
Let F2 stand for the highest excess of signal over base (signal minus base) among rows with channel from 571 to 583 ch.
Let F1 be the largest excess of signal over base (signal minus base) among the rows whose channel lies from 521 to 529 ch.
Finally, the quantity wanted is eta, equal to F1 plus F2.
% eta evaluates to -1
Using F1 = -1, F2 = -0.5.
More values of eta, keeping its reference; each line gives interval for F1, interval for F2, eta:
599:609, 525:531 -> 8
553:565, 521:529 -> -11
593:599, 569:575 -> -4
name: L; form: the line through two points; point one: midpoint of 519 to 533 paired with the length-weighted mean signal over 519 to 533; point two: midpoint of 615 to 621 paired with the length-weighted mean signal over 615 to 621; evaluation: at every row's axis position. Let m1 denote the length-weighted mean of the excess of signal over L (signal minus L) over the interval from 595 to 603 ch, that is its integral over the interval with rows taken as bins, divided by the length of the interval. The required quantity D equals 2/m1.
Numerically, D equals -2.2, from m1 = -1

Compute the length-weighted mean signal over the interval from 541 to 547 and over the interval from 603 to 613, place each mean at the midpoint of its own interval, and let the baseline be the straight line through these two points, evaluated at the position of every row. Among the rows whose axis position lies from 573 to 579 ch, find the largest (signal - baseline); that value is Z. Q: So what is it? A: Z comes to -7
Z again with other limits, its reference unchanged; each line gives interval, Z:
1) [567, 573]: -17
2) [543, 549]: 2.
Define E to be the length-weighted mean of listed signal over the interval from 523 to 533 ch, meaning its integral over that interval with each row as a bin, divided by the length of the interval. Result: 119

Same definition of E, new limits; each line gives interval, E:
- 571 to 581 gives 110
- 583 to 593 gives 114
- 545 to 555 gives 117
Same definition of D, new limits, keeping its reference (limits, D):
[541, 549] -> 1.0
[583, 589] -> -0.4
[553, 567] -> 0.0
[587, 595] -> -0.4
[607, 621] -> 3.4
